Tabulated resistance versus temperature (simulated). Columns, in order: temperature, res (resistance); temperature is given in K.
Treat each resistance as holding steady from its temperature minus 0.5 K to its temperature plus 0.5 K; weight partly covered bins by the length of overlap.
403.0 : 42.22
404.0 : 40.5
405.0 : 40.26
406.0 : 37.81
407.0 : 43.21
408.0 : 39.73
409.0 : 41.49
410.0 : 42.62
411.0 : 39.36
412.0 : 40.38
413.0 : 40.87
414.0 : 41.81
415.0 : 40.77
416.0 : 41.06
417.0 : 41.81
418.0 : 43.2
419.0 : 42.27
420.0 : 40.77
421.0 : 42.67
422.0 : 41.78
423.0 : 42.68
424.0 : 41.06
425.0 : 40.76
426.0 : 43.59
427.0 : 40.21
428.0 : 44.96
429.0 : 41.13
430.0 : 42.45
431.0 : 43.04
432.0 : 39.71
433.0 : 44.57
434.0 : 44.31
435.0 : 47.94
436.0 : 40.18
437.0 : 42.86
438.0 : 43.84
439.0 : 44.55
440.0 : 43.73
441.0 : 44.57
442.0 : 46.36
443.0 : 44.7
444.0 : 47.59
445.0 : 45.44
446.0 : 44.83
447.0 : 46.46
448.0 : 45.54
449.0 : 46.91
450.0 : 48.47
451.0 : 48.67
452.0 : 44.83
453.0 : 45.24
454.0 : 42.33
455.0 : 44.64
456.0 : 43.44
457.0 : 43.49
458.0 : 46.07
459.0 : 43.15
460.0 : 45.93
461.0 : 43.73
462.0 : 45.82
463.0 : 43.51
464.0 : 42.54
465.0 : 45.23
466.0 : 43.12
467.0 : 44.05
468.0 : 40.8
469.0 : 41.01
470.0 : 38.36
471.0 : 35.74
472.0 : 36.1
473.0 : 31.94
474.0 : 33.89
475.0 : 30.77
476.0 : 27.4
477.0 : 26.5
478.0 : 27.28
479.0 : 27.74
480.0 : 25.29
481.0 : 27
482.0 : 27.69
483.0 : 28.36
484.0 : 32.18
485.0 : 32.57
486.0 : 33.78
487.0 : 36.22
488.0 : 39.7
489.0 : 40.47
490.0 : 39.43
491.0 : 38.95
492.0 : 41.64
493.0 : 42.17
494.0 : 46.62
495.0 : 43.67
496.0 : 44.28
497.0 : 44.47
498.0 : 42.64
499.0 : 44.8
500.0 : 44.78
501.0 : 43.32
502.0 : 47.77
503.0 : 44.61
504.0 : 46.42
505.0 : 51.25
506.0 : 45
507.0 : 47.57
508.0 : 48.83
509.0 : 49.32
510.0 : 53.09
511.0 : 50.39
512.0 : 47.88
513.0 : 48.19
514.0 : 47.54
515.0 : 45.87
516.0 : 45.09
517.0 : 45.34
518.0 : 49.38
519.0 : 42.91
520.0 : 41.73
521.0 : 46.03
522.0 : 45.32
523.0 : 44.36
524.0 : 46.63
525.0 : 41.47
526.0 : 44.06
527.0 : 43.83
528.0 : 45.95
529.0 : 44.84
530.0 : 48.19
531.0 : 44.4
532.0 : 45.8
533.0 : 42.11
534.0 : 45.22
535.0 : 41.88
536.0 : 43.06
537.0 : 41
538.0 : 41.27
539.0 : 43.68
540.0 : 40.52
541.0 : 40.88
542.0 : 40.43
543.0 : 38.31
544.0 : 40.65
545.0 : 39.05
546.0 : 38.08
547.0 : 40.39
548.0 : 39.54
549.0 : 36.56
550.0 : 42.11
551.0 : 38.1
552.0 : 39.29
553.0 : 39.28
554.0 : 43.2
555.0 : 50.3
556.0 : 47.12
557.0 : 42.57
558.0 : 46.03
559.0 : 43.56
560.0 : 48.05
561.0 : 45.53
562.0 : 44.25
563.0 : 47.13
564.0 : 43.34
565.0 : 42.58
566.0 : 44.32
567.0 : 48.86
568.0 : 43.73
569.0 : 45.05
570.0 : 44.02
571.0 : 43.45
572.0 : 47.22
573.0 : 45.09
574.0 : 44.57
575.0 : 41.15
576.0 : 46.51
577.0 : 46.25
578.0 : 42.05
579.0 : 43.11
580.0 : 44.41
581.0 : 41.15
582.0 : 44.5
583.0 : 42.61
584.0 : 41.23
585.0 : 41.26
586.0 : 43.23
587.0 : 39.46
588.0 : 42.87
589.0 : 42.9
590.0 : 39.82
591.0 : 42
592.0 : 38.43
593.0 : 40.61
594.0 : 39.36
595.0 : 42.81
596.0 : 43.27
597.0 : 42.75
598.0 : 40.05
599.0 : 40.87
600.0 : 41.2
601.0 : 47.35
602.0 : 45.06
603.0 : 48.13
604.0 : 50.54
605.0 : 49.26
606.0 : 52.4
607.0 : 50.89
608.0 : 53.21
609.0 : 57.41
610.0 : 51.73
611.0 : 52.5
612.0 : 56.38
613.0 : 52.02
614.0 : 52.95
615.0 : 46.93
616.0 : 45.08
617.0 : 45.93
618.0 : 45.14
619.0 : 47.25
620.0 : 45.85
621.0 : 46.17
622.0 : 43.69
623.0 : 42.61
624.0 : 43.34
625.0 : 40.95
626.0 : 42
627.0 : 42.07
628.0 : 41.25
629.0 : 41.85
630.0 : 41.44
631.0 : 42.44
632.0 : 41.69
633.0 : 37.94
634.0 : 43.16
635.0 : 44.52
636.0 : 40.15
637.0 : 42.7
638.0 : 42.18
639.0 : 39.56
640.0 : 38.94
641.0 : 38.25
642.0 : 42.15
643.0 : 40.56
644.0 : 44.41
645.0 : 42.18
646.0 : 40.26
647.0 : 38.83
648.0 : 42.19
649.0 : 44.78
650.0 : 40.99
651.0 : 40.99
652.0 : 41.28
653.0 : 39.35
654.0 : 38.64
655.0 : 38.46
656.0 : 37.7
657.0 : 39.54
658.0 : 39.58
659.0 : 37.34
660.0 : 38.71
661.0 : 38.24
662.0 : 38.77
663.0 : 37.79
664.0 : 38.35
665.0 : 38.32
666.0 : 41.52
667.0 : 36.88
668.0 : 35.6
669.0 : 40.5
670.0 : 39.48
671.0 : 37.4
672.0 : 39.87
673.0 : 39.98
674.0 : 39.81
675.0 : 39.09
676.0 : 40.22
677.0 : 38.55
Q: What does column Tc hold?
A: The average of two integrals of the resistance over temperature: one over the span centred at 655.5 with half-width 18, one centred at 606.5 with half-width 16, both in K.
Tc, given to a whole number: 1463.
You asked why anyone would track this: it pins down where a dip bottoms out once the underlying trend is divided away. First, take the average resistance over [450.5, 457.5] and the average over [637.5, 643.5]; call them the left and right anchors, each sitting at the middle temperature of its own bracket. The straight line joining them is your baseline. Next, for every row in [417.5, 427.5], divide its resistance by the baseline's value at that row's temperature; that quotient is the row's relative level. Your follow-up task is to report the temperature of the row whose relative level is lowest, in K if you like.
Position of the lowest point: 427.0 K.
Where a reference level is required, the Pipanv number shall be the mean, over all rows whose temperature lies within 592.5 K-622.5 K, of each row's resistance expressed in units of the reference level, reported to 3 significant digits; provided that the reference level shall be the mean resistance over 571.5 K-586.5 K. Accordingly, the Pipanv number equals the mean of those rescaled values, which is 1.08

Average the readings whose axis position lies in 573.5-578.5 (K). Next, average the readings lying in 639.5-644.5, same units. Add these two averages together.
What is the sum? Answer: 85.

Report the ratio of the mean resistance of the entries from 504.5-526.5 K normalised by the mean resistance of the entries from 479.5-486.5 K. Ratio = 1.58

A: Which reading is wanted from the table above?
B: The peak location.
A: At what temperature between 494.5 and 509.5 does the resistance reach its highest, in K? 505.0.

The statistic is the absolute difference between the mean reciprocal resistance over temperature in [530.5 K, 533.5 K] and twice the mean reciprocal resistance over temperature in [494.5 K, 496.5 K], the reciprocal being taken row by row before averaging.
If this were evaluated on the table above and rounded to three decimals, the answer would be 0.023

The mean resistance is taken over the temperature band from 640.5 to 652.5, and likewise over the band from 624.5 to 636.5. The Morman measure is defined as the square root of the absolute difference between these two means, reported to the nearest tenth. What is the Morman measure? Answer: 0.5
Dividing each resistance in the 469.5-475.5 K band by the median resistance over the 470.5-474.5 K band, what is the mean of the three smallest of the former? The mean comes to 0.92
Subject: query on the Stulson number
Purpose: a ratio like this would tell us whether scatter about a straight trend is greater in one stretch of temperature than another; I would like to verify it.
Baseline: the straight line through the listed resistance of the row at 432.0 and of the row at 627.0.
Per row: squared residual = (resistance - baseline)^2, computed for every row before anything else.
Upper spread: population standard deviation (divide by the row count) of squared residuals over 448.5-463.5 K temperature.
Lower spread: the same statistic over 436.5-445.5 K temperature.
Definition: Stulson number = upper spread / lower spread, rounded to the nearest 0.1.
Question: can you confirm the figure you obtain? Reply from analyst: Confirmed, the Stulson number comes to 1.4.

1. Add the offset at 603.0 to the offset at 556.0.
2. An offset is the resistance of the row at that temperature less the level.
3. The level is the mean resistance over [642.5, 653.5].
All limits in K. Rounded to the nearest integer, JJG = 12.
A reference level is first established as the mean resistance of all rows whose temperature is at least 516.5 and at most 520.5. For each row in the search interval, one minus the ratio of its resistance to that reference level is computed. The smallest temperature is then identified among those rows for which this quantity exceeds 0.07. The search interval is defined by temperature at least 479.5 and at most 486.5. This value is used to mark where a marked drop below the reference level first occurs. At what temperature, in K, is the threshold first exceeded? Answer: 480.0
